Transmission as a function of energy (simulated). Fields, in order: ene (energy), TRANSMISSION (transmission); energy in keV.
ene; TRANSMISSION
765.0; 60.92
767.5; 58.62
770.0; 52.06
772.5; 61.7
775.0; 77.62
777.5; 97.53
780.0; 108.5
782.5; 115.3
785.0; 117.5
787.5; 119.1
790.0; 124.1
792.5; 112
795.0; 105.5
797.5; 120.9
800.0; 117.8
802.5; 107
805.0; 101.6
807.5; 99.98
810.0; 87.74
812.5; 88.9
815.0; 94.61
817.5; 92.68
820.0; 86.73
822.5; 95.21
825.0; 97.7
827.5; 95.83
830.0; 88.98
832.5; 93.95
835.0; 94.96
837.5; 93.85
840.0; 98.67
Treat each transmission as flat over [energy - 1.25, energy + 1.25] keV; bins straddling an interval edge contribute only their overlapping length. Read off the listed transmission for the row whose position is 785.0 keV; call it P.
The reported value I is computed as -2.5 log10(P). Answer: -5.18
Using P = 117.5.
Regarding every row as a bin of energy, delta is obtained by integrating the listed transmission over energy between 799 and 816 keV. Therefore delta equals 1691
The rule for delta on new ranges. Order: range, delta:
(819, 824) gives 458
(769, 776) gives 446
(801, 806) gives 526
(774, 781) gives 663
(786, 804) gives 2071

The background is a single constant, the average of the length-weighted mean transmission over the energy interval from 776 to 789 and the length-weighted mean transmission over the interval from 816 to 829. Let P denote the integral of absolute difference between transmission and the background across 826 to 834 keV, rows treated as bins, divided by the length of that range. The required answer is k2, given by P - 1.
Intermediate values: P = 9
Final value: 8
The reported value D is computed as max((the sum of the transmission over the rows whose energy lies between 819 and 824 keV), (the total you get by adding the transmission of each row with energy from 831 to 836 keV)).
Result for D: 189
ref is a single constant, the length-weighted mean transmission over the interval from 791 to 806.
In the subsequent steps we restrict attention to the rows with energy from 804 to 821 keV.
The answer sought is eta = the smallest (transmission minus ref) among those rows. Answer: -24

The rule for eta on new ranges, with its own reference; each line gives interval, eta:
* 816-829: -24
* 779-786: -3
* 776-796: -14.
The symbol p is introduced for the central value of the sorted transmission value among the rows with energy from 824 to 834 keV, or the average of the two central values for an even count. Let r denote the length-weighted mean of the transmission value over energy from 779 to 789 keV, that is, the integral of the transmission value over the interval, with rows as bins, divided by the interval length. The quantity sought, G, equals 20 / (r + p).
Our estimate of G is 0.095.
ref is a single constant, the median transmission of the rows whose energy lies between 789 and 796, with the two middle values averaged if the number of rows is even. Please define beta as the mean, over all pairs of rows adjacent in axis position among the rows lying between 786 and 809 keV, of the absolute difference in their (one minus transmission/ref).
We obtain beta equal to 0.067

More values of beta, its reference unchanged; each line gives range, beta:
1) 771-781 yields 0.139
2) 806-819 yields 0.047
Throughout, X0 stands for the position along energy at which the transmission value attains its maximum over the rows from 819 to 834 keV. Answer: 825.0 keV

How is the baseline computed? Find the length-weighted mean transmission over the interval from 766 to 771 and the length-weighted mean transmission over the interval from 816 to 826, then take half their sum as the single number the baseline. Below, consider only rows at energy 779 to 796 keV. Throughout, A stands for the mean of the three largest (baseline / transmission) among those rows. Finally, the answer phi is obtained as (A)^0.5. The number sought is 0.83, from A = 0.69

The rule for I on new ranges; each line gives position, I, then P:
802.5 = -5.07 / 107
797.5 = -5.21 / 120.9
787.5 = -5.19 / 119.1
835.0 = -4.94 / 94.96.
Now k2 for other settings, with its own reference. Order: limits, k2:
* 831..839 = 7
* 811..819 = 10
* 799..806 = 6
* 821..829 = 6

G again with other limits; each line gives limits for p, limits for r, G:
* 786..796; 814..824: 0.096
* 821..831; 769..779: 0.118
